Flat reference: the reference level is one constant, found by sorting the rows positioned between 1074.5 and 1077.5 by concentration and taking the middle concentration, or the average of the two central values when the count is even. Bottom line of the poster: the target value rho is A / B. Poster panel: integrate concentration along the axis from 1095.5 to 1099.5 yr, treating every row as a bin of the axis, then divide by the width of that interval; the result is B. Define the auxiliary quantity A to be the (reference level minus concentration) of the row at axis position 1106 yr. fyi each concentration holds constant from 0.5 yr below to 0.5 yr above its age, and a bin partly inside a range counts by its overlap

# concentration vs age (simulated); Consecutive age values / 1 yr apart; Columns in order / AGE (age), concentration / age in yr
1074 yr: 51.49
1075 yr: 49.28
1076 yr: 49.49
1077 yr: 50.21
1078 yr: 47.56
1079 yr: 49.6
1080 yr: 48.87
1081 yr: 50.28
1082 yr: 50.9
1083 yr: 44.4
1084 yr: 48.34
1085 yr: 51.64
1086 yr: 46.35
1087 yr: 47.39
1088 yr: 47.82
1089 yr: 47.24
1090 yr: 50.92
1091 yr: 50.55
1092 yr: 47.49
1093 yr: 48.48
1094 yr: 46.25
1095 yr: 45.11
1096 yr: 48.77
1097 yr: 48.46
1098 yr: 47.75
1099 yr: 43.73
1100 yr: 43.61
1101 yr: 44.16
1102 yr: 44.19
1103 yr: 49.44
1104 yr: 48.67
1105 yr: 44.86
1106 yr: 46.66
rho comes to 0.06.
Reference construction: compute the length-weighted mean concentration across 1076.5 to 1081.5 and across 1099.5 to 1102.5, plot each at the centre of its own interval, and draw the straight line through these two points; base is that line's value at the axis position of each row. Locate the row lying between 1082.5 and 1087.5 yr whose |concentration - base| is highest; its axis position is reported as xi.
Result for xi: 1083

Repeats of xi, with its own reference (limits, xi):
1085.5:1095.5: 1090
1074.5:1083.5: 1083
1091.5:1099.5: 1096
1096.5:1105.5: 1103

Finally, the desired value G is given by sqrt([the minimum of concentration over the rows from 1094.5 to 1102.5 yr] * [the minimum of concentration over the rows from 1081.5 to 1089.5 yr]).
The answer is 44.0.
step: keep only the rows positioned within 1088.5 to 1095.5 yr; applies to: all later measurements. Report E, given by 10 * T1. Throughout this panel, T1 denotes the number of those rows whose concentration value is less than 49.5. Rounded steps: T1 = 5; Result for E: 50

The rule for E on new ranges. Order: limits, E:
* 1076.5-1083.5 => 30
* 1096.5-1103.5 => 70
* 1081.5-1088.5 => 50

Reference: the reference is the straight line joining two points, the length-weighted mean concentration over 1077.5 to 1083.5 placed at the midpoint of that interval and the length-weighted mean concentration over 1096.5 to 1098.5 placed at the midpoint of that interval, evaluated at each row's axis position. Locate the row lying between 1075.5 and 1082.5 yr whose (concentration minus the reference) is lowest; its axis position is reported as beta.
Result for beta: 1078 yr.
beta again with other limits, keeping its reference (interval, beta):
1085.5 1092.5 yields 1086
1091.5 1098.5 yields 1095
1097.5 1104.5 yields 1100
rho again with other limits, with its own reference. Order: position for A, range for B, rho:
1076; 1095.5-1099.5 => 0.00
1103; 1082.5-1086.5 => 0.00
